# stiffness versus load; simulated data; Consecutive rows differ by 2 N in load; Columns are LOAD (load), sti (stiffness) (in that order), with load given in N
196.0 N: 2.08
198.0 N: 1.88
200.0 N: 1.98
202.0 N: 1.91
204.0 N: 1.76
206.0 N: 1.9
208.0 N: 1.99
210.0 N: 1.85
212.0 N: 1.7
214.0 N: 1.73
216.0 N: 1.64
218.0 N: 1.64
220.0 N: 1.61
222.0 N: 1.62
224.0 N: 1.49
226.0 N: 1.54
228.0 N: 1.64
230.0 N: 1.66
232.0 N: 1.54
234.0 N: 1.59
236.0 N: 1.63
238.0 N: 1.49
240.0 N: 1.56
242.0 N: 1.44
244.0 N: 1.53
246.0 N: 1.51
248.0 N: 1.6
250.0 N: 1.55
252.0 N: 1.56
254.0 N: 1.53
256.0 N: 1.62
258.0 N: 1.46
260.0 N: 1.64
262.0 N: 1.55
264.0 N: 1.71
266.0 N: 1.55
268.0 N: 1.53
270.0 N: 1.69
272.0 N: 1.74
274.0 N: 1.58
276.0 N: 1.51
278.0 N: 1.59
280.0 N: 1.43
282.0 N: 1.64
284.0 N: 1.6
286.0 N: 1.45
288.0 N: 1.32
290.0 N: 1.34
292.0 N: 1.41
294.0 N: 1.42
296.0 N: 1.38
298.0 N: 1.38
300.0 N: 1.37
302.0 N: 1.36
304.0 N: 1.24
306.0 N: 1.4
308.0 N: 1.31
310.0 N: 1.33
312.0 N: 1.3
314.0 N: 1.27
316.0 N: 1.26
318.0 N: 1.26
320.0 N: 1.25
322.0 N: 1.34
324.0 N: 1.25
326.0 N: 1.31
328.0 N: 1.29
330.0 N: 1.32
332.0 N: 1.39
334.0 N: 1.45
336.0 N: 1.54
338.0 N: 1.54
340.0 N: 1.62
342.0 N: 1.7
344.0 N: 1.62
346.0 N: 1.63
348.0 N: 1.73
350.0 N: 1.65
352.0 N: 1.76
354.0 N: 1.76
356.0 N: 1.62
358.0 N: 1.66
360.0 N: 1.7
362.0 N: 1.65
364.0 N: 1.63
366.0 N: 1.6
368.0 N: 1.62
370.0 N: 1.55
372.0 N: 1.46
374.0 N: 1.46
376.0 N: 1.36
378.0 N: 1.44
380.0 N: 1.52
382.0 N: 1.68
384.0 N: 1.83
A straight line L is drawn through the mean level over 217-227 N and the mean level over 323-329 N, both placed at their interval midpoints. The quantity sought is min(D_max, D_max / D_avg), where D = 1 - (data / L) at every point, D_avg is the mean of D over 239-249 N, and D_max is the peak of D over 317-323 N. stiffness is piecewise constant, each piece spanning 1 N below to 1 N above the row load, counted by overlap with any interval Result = -5.4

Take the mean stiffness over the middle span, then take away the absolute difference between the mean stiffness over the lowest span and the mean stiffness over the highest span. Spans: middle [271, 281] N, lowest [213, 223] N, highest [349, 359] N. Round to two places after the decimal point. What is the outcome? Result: 1.53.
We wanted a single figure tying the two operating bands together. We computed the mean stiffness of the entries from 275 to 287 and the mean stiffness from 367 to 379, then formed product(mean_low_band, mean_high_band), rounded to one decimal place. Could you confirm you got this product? 2.3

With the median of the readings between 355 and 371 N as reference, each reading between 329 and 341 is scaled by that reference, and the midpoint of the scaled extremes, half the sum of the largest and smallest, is 0.905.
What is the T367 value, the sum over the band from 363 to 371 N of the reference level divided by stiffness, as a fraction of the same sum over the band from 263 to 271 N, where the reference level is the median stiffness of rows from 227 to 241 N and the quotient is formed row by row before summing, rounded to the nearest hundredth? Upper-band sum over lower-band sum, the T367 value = 1.01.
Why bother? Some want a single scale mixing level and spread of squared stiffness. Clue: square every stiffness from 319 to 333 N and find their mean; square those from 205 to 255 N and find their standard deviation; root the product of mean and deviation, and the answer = 0.87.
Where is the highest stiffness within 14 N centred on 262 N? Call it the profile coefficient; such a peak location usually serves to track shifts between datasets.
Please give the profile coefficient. 264.0 N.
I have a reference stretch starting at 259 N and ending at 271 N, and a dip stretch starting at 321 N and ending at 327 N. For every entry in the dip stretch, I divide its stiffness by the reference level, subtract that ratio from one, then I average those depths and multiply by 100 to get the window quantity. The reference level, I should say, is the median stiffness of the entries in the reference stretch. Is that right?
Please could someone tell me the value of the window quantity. 18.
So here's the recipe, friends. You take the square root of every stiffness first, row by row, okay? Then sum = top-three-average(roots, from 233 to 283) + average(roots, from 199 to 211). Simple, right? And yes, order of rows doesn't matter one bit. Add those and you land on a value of 2.69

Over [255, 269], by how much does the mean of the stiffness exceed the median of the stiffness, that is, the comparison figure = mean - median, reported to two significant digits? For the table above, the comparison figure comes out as 0.030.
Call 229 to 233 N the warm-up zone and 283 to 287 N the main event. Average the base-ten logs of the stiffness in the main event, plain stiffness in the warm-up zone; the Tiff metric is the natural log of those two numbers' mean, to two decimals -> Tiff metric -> -0.11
